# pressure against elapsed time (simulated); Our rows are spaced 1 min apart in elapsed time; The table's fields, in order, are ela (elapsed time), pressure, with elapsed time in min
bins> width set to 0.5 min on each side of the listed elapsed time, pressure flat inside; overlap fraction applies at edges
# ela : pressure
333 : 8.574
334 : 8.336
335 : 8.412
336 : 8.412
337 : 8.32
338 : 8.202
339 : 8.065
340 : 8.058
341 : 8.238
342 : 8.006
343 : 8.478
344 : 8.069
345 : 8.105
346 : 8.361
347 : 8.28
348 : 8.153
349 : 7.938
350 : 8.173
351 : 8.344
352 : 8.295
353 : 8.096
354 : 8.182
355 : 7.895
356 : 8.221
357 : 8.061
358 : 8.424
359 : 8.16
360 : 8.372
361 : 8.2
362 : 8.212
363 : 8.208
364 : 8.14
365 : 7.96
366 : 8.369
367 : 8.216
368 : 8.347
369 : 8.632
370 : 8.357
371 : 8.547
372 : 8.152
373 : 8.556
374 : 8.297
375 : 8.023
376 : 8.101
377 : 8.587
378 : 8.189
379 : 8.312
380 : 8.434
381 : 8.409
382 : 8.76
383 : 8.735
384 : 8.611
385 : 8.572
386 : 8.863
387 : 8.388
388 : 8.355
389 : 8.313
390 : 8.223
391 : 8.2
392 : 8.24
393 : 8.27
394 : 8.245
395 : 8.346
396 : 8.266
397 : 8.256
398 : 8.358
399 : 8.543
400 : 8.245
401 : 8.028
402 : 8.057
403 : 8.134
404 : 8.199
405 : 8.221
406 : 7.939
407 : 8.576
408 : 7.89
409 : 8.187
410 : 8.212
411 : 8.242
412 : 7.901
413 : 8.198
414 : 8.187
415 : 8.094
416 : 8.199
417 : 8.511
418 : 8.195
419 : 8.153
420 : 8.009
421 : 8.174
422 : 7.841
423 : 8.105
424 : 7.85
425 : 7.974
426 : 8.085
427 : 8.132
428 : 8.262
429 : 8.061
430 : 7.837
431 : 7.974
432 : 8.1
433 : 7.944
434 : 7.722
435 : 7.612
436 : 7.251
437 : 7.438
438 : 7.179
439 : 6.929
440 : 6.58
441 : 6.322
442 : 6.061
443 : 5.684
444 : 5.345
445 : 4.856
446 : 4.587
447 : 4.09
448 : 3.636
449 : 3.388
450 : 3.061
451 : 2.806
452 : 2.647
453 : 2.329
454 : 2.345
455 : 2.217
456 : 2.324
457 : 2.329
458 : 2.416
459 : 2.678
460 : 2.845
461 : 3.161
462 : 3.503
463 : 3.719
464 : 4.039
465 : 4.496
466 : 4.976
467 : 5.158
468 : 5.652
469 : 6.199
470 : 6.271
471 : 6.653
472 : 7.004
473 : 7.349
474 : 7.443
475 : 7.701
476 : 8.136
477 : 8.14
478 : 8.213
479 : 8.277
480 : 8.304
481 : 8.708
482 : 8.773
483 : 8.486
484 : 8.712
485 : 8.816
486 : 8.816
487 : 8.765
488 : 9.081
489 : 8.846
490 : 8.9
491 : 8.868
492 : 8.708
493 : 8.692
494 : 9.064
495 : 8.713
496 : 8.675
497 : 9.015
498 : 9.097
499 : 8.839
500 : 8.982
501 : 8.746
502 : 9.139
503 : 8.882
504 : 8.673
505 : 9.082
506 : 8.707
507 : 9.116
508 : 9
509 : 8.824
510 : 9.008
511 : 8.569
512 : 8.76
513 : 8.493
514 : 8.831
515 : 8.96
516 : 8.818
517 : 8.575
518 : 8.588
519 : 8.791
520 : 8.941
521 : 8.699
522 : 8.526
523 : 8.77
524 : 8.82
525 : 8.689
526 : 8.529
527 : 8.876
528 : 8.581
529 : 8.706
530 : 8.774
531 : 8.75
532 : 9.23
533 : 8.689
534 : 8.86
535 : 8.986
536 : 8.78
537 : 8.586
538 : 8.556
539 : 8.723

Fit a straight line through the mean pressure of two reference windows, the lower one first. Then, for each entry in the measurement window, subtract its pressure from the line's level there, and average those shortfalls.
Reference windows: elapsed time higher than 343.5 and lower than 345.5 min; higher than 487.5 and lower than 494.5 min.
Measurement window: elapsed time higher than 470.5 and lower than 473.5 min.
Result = 1.8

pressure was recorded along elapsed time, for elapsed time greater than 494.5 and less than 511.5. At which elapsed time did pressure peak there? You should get 502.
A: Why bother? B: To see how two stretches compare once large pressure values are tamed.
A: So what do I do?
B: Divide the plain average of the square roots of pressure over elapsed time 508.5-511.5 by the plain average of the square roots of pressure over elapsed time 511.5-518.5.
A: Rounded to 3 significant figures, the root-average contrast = 1.00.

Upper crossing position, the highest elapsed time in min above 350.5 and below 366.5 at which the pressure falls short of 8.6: 366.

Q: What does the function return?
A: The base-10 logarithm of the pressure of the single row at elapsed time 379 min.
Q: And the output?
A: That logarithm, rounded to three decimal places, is 0.920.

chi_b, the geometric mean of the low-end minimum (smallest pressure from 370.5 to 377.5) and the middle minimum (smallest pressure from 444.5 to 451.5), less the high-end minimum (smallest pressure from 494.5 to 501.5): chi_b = -3.9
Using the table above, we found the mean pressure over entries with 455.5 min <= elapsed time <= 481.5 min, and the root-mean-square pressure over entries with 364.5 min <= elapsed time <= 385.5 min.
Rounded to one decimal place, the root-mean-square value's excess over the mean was 2.8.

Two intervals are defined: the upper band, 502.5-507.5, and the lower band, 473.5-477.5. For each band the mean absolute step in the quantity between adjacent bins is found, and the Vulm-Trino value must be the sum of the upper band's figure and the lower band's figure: 0.58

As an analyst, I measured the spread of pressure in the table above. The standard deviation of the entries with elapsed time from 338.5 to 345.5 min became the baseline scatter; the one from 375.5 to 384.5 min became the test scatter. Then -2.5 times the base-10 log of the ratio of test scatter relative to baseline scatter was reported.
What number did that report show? -0.4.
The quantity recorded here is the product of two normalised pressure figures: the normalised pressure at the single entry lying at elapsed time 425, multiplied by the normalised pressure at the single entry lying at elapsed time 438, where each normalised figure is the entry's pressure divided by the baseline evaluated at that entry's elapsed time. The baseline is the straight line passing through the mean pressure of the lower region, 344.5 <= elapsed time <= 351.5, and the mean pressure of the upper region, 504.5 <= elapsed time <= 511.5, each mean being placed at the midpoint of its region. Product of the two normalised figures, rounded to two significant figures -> 0.78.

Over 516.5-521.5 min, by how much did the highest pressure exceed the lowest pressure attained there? 0.37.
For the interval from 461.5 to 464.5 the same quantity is 0.54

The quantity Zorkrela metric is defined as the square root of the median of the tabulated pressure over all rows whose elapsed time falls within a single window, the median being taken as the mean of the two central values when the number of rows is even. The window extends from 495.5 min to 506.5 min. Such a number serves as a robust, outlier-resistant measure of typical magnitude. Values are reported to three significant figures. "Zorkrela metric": 2.98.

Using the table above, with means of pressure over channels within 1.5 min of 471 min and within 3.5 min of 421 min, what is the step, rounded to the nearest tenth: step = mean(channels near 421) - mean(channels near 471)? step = 1.4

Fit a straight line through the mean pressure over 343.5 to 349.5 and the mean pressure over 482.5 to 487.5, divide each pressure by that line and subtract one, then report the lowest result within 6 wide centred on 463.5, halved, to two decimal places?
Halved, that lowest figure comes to -0.32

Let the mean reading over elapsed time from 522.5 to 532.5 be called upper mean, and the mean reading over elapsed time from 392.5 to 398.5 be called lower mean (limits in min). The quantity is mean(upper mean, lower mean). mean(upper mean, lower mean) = 8.5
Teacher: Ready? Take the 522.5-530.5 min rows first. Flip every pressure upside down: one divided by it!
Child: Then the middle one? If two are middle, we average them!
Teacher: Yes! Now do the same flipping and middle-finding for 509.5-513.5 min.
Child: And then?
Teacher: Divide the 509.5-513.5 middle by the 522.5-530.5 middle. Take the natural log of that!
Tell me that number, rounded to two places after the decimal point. 0.01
